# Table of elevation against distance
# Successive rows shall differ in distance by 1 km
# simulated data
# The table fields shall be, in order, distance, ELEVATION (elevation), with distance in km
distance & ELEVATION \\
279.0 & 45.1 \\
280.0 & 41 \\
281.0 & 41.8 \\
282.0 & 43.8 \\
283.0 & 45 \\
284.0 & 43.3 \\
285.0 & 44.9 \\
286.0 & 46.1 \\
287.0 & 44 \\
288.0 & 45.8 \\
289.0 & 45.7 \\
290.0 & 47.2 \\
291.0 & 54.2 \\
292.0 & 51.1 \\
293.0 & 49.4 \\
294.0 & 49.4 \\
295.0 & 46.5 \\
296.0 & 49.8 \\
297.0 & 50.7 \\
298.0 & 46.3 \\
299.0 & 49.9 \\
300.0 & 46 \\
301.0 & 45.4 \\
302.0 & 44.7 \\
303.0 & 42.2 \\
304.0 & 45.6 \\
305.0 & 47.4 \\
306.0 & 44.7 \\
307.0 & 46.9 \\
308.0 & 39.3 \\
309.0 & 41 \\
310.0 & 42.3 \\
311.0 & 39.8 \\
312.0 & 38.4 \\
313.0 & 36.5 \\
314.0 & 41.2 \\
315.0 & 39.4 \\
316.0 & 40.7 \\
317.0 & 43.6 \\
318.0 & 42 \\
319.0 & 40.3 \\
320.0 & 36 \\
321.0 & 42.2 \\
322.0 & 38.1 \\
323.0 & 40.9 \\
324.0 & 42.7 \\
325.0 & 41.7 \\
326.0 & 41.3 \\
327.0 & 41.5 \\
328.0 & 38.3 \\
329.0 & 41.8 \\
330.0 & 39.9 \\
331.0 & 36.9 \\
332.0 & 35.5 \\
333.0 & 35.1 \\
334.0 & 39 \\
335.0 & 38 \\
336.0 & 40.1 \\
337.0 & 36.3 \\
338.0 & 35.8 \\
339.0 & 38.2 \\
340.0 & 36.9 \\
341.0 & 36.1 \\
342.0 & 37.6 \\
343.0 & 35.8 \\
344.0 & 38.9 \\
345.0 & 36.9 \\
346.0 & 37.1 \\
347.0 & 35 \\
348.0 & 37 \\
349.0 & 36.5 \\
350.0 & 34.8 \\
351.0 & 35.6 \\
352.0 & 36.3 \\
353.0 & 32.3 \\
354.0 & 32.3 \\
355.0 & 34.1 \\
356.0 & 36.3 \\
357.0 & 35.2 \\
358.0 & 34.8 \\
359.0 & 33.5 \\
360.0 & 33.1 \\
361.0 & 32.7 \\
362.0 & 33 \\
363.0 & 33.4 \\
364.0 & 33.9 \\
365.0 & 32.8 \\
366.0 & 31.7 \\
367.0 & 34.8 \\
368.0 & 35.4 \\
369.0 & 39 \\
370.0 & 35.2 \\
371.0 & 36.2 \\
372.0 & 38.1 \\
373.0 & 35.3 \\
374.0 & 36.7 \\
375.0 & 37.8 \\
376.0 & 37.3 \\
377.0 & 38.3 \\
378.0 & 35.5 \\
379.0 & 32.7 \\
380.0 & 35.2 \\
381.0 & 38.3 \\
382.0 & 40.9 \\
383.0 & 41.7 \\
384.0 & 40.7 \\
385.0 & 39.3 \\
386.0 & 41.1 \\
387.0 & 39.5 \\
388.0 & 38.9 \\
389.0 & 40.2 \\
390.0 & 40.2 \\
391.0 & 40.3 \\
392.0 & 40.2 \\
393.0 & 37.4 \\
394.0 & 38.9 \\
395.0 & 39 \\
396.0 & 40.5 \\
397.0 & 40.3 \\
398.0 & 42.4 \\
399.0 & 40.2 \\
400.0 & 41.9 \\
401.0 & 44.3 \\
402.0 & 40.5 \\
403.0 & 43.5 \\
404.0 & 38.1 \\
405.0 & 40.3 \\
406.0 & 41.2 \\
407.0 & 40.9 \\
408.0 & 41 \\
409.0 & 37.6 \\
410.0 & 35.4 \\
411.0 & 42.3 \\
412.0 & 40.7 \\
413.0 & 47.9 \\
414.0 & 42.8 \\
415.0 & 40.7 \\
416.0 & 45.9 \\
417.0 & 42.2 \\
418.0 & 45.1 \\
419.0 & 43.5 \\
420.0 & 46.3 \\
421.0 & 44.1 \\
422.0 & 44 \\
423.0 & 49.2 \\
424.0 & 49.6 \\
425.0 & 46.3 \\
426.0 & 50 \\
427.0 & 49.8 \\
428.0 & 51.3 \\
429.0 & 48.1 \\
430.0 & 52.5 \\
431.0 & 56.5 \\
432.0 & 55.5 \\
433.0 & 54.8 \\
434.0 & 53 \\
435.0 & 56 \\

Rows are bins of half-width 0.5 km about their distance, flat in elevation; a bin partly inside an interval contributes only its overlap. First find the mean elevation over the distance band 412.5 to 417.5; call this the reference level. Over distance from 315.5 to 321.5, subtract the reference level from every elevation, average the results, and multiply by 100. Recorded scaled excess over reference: -310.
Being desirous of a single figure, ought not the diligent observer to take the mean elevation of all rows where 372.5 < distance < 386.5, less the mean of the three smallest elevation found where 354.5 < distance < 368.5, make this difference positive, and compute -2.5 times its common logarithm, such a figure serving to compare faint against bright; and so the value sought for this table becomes -1.9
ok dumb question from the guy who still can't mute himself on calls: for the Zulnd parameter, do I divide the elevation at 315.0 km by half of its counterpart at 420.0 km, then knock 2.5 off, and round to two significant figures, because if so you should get -0.80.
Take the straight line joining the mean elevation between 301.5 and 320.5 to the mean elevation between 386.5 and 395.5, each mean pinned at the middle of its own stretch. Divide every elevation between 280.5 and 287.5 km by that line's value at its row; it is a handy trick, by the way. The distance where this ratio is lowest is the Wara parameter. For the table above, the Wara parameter 281.0 km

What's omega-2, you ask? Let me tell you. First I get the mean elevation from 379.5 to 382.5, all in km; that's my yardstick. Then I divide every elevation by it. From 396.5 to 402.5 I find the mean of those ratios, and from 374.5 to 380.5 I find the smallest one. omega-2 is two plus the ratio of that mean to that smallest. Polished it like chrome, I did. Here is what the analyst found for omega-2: 3.27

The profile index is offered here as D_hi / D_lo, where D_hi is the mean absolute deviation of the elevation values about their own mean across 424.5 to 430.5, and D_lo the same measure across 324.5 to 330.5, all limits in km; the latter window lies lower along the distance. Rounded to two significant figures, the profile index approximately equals 1.5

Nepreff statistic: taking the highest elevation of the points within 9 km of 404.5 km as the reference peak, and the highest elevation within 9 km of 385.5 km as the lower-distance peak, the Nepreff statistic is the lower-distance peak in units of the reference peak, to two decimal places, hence 0.87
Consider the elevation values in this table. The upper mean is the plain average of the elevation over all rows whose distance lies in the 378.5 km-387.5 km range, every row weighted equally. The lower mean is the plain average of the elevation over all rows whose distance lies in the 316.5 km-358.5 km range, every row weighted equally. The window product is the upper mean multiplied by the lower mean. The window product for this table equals 1465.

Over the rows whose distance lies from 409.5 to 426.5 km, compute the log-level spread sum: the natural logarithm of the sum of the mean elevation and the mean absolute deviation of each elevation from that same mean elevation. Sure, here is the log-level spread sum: 3.86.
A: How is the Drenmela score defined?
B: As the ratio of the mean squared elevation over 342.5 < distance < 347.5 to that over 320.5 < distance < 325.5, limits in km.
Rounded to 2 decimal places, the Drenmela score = 0.80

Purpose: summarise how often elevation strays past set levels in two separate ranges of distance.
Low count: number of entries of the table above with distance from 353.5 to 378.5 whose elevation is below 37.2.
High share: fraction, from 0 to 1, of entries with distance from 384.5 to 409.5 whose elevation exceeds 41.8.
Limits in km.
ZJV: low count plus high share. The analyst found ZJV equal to 20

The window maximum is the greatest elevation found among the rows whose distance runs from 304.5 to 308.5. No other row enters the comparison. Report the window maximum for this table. 47.4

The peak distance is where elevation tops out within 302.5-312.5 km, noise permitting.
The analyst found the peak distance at 305.0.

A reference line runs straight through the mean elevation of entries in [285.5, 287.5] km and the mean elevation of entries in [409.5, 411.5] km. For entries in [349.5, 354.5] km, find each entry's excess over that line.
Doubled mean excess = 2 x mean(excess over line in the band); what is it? -15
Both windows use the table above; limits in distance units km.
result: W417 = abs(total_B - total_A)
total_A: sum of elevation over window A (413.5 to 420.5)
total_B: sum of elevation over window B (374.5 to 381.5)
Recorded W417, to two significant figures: 51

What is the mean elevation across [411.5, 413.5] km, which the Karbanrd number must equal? 44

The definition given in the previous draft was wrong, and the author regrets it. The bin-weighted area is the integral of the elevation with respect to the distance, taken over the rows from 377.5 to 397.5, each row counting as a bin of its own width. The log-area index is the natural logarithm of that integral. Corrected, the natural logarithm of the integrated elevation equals 6.66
